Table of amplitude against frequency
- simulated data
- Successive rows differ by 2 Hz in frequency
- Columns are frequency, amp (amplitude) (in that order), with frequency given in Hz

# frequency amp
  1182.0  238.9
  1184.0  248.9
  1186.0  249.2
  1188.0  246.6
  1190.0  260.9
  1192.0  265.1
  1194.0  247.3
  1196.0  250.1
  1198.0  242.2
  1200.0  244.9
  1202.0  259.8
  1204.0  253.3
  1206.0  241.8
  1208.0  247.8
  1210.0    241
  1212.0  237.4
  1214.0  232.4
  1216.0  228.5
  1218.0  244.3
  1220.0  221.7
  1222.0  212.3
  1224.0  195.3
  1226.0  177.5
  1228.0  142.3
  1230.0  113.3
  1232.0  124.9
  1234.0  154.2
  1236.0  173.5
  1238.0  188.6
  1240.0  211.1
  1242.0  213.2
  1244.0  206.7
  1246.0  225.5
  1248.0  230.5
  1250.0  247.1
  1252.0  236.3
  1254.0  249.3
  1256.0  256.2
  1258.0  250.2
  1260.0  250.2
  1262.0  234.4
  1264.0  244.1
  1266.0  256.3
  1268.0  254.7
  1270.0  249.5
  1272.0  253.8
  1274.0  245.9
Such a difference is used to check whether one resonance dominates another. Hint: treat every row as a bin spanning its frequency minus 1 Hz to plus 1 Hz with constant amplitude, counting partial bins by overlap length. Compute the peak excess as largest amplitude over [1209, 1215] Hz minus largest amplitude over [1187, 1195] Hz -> -24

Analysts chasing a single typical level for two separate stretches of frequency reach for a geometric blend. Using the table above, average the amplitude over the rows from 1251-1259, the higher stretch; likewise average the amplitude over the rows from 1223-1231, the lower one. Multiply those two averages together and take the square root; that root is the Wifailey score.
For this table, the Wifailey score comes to 197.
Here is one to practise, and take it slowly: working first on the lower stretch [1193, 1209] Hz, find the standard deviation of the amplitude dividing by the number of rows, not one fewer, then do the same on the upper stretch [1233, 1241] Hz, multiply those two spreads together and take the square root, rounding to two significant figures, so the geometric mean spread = 11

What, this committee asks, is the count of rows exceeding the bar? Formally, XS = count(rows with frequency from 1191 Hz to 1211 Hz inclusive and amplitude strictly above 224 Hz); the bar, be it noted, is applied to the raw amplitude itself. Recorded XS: 10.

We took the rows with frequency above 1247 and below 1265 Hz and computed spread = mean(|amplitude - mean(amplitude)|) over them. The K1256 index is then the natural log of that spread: 2.0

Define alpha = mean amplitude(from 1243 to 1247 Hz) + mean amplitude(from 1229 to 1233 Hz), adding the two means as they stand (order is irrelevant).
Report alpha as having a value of 335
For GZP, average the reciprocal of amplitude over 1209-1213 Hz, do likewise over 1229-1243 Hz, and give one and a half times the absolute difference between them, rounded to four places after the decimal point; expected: 0.0031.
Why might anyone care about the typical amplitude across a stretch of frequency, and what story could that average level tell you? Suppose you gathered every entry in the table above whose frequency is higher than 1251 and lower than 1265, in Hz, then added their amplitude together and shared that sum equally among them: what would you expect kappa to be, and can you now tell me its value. 246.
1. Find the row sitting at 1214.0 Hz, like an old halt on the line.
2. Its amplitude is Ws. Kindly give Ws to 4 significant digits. 232.4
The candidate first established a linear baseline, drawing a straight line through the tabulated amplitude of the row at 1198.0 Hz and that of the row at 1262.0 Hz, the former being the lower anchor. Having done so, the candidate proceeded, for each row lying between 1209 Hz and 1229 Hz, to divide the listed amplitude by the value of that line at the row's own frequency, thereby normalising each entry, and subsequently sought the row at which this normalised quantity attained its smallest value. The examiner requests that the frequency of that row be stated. 1228.0 Hz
